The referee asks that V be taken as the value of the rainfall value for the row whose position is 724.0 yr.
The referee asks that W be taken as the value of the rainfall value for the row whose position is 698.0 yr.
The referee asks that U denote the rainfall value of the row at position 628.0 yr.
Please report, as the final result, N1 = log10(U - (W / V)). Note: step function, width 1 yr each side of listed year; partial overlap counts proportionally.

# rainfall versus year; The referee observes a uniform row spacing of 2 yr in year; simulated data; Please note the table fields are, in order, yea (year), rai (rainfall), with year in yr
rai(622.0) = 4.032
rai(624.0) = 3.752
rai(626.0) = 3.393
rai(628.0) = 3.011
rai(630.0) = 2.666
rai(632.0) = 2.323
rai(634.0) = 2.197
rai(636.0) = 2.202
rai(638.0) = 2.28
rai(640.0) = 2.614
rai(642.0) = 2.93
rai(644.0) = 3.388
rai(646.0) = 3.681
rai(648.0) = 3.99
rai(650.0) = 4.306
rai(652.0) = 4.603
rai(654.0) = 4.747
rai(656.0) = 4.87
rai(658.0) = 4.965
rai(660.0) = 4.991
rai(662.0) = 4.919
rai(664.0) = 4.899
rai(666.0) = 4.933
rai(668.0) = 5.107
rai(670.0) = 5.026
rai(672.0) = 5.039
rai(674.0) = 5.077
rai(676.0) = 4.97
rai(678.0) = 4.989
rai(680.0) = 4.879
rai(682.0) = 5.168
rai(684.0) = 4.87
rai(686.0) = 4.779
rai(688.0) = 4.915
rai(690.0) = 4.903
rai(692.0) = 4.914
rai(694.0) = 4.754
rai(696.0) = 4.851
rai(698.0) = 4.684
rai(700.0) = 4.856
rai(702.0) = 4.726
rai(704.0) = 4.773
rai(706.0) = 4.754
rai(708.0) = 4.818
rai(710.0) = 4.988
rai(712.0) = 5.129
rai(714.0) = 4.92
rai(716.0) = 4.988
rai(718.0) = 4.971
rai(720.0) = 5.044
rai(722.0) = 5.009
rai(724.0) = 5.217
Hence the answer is 0.32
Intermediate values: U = 3.011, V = 5.217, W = 4.684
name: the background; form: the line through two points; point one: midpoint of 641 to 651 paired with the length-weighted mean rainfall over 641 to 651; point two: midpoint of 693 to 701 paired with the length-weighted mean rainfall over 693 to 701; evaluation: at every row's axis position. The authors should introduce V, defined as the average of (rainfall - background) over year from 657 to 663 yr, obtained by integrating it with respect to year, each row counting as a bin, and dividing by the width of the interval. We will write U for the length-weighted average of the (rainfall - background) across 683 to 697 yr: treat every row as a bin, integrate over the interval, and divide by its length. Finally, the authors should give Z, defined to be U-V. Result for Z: -0.8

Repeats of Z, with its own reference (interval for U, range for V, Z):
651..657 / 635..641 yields 2.0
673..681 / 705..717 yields 0.8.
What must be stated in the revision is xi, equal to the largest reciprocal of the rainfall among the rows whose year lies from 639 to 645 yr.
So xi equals 0.383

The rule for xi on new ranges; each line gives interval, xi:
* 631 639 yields 0.455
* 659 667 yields 0.204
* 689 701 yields 0.213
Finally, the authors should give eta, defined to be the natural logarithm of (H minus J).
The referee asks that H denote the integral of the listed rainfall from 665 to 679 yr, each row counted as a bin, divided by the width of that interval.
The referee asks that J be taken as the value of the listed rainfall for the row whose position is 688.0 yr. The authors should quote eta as -2.3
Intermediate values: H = 5.02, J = 4.915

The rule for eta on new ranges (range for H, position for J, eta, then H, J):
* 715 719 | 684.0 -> -2.2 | 4.98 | 4.87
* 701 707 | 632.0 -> 0.9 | 4.75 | 2.323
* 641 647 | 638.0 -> 0.1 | 3.33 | 2.28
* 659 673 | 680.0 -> -2.2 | 4.99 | 4.879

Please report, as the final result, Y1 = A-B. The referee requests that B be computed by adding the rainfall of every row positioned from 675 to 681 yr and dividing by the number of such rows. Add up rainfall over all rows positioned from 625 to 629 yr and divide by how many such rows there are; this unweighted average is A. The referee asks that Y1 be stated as -1.74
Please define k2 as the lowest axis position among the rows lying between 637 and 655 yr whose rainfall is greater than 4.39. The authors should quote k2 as 652.0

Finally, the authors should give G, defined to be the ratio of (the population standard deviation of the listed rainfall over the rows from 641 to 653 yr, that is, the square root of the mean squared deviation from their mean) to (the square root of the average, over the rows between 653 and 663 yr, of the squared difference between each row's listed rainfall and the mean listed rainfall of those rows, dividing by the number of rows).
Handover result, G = 6.5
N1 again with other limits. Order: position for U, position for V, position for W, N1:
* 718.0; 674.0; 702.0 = 0.61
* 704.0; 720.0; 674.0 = 0.58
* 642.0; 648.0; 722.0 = 0.22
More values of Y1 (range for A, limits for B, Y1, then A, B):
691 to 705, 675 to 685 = -0.18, 4.8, 4.98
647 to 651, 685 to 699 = -0.68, 4.1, 4.83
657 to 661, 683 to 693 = 0.10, 5.0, 4.88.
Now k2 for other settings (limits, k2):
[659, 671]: 660.0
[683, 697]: 684.0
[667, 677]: 668.0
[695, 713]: 696.0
